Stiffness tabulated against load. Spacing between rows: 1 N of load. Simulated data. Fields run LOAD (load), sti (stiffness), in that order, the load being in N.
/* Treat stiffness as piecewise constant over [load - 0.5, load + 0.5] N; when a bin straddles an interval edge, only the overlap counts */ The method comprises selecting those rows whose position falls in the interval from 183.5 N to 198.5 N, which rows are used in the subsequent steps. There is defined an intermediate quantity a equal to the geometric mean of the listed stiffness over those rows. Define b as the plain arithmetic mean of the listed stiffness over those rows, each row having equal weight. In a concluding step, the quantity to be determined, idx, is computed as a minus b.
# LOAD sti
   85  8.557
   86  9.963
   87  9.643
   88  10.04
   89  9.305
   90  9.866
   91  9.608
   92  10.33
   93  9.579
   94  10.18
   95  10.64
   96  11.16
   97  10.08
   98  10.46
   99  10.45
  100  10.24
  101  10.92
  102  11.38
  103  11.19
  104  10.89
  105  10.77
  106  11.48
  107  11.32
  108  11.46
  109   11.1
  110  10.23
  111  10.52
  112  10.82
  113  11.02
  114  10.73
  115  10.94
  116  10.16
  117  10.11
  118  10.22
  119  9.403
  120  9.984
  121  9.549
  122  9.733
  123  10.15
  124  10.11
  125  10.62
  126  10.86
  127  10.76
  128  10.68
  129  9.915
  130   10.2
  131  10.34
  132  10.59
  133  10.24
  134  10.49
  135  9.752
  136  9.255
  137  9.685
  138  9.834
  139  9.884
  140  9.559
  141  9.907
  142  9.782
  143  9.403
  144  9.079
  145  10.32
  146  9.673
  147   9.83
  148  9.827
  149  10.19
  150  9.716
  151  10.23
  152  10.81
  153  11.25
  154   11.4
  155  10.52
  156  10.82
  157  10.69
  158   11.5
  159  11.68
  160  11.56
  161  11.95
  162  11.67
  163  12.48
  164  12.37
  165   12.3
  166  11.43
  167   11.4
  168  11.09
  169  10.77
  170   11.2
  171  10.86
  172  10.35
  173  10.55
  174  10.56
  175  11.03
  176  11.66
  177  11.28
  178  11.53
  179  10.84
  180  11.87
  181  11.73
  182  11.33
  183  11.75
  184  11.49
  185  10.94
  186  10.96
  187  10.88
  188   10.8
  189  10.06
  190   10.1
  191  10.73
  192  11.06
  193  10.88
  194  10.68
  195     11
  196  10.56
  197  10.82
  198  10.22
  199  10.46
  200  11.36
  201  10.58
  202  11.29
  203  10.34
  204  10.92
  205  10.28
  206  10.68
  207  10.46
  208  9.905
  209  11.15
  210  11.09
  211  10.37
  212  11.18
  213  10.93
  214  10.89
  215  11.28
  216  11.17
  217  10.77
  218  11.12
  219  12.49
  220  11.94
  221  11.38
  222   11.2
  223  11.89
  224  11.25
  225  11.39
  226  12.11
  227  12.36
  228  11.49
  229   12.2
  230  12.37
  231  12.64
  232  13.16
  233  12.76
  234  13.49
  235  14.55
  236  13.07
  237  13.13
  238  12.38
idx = -0.0064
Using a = 10.7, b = 10.7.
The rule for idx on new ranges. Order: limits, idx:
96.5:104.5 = -0.0088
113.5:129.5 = -0.0104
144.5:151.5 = -0.0031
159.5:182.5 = -0.0144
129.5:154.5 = -0.0147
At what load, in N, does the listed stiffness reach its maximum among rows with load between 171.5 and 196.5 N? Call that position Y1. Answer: 180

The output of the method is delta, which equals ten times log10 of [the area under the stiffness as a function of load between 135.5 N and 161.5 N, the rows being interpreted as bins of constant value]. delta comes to 24.3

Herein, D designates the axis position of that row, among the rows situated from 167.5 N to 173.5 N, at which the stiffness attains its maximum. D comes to 170 N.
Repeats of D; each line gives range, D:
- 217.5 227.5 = 219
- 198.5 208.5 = 200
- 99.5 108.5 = 106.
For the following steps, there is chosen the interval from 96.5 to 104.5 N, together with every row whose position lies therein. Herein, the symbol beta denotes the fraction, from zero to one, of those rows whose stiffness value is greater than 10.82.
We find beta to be 0.50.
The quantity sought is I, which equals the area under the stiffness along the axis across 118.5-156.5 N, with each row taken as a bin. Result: 384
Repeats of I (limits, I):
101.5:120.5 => 204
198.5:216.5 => 194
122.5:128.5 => 63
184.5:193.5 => 96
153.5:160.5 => 78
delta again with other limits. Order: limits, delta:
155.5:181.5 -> 24.7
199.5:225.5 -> 24.6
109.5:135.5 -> 24.3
